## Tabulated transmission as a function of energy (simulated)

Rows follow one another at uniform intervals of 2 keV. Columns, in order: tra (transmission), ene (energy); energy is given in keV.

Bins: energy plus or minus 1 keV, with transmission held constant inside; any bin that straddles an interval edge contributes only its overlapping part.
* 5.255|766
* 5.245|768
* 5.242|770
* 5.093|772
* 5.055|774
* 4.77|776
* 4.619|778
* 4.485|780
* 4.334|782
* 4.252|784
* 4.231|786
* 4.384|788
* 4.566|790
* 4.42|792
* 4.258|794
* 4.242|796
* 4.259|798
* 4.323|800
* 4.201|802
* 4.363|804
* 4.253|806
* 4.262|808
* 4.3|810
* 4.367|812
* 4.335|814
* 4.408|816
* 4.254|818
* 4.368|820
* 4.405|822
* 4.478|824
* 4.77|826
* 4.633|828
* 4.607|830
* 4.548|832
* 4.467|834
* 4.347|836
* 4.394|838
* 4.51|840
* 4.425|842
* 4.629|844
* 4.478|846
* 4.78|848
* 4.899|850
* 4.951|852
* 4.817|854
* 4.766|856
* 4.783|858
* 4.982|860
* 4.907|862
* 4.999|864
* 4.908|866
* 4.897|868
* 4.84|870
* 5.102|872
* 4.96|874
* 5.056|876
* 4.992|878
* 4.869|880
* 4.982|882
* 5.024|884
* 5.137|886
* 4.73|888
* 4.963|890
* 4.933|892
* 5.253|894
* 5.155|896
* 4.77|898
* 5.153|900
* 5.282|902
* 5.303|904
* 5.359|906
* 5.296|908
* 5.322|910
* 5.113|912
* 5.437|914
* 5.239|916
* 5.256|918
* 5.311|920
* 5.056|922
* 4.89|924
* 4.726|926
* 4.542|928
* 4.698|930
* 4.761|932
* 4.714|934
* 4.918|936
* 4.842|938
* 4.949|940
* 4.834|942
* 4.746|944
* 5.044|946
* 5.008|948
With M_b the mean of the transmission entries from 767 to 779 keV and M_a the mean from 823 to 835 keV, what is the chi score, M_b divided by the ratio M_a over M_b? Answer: 5.5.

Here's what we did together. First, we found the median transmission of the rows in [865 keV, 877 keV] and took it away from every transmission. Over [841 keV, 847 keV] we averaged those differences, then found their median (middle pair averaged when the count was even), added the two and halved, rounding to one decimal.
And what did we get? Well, -0.4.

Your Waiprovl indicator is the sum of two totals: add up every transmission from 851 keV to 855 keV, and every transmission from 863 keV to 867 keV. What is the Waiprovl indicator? 20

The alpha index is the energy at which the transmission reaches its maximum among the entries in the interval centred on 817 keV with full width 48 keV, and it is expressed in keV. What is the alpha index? 826 keV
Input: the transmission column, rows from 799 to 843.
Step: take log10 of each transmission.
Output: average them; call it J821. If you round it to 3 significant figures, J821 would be 0.644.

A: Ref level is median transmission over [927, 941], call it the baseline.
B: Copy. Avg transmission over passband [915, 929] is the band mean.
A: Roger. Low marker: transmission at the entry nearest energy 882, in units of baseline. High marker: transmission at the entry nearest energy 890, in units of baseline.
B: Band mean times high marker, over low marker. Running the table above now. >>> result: 4.98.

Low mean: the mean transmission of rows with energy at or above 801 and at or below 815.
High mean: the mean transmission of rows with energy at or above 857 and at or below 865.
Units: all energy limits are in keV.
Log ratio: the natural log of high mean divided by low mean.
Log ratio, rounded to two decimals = 0.13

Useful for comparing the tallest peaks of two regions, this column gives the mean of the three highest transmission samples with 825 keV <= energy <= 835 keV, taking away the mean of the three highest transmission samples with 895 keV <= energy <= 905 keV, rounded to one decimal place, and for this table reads -0.6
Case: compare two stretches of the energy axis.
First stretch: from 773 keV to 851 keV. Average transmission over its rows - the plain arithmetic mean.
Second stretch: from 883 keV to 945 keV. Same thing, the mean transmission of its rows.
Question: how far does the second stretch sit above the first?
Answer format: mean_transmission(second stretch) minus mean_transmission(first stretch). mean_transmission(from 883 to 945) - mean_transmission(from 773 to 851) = 0.6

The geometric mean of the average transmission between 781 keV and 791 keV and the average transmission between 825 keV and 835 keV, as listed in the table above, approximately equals 4.5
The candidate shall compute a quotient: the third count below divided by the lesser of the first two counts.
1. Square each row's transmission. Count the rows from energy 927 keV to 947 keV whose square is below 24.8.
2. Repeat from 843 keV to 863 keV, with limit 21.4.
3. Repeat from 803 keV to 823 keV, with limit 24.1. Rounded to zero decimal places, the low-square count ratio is 10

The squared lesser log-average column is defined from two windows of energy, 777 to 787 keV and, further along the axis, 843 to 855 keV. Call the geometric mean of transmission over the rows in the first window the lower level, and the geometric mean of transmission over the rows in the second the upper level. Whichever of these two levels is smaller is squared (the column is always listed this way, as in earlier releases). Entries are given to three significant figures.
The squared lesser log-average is 19.2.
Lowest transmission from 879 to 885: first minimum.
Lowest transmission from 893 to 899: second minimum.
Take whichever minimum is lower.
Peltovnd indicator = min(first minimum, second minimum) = 4.8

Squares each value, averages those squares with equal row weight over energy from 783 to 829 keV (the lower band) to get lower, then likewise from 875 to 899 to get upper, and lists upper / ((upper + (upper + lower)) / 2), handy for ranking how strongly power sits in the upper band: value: 0.72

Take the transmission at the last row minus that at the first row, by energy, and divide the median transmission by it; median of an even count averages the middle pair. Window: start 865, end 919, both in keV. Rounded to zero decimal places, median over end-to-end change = 15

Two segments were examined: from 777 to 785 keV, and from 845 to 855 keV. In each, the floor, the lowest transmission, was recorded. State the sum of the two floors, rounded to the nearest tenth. 8.7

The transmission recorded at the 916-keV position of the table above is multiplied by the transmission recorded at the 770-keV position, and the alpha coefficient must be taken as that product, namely 27.5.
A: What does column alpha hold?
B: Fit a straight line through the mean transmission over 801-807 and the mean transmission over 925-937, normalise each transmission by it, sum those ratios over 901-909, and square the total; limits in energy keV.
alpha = 21.0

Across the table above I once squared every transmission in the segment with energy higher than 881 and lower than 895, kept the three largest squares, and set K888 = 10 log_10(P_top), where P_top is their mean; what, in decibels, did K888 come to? 14.2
